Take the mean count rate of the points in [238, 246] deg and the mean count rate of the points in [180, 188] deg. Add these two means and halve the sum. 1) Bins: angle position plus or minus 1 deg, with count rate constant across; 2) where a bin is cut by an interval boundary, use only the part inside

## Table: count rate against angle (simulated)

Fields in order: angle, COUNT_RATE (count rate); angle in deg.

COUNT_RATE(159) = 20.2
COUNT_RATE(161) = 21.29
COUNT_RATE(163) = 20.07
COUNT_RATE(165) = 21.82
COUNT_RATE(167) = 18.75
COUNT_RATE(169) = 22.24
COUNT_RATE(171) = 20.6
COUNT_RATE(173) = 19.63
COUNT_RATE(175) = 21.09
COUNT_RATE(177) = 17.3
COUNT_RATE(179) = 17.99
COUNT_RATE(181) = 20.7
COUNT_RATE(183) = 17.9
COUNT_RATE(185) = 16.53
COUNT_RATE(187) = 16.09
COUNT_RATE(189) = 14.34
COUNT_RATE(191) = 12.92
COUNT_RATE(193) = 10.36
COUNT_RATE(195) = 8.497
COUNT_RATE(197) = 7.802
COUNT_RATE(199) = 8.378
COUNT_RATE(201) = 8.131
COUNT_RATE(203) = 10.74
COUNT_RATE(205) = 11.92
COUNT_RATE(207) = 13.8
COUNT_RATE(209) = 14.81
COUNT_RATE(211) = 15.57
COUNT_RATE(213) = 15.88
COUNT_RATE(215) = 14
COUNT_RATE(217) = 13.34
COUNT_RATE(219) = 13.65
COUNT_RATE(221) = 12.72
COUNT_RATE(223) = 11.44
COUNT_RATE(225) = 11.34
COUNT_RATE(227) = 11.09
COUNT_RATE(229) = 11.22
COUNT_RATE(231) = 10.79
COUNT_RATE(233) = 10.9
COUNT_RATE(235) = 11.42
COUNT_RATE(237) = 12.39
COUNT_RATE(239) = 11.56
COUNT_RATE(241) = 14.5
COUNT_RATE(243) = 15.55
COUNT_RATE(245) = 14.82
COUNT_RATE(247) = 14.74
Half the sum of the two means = 16.0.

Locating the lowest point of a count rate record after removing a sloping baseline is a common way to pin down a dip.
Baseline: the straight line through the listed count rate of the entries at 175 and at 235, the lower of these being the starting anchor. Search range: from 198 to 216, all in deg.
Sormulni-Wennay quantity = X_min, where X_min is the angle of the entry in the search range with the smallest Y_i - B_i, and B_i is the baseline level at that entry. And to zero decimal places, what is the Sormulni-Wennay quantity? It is 199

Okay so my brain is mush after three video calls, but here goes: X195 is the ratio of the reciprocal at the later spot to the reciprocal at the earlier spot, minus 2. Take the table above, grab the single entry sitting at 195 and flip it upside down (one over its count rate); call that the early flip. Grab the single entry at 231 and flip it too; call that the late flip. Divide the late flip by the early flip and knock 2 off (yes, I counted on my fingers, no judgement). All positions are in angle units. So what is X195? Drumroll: -1.21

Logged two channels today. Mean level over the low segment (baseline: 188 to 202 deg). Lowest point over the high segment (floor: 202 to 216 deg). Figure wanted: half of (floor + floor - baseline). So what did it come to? 5.7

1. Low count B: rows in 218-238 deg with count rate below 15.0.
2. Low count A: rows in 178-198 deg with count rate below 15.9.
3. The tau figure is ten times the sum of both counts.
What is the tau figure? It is 150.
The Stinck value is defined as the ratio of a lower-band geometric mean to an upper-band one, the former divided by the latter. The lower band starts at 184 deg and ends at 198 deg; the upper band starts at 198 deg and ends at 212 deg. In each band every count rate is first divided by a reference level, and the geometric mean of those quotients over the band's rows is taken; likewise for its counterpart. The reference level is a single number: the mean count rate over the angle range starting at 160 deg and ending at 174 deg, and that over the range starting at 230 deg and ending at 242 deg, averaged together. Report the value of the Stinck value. 1.0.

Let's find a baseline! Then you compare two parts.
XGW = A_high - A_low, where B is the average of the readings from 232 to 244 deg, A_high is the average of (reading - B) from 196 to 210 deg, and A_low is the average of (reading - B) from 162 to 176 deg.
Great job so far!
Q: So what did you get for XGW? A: -10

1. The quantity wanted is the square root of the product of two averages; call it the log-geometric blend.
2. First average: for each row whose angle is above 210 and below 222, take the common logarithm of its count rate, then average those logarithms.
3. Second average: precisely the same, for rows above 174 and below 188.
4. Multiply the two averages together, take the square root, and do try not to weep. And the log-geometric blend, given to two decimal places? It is 1.20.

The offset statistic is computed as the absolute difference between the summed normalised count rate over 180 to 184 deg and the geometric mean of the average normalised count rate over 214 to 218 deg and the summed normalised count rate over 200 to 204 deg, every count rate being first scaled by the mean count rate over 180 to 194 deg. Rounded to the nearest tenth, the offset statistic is 1.4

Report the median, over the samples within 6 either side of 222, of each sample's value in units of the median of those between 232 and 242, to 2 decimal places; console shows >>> 1.04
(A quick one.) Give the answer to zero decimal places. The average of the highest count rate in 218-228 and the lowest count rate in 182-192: 13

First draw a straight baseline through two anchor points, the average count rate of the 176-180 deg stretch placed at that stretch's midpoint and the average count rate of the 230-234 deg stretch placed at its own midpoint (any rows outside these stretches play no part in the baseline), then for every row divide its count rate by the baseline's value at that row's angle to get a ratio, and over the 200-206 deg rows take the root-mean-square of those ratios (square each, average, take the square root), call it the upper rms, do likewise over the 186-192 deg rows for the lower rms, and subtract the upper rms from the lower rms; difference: 0.17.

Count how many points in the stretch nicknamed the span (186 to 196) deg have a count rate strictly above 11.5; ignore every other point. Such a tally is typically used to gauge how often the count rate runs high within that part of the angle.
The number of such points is 3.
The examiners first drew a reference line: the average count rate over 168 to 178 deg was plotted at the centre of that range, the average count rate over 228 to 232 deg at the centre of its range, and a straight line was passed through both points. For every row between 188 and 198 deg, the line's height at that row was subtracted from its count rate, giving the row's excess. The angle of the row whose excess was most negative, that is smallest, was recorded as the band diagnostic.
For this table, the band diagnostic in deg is 197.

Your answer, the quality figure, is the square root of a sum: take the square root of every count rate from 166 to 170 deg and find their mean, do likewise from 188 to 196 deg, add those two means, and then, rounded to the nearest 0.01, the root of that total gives 2.81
